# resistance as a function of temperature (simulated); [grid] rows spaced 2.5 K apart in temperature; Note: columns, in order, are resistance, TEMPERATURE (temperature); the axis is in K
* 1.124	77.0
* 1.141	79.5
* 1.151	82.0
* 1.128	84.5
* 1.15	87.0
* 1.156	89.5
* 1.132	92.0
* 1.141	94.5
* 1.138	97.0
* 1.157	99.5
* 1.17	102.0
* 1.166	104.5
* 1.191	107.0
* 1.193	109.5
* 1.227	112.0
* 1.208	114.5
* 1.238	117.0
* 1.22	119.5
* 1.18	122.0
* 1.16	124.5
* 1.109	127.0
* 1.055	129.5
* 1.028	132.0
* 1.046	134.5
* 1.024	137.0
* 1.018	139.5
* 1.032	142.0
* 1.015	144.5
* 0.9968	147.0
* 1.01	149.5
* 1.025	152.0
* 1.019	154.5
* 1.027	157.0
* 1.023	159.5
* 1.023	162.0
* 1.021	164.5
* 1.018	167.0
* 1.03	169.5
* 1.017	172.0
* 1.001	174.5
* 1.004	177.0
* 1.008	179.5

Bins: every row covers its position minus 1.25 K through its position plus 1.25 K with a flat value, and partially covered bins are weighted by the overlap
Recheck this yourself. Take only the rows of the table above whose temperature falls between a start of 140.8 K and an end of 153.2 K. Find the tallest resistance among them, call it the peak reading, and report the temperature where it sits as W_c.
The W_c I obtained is 142.0 K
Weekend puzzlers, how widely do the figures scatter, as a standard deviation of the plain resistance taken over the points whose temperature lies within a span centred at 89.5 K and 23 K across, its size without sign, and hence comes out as 0.010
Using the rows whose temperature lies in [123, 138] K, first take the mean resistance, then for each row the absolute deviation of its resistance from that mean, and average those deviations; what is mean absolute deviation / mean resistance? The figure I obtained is 0.040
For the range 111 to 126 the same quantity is 0.020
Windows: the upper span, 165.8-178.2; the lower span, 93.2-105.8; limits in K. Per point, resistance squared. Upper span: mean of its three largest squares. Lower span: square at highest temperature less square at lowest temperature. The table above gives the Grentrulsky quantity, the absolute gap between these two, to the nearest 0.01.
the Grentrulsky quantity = 0.99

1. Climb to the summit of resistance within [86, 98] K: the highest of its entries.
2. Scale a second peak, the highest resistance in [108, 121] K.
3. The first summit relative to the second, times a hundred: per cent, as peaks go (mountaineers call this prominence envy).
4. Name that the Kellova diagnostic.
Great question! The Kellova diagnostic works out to 93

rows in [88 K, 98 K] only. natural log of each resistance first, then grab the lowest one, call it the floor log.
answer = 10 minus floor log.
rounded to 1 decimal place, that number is 9.9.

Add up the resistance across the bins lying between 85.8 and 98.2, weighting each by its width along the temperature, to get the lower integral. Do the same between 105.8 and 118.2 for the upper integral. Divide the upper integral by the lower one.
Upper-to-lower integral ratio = 1.06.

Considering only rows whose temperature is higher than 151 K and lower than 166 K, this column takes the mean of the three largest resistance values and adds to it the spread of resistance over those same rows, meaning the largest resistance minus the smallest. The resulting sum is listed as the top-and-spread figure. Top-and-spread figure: 1.03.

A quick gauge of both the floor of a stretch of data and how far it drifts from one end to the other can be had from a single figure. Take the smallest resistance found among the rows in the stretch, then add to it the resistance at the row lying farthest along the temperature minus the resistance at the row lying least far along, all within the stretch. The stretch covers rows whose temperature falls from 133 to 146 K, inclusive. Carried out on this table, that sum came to 0.98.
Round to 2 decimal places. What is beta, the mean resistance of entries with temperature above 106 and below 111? 1.19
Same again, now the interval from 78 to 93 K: 1.14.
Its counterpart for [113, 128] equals 1.19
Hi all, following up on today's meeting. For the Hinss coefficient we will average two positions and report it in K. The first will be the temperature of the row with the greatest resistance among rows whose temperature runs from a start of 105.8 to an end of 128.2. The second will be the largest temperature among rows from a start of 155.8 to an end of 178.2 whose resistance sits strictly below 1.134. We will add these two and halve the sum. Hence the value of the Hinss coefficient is 147.0 K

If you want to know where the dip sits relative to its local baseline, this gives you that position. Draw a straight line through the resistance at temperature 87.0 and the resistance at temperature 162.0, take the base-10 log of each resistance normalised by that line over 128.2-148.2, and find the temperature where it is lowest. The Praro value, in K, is 147.0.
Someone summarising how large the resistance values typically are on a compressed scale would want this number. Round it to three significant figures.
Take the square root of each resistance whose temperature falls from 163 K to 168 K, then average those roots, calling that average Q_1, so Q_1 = 1.01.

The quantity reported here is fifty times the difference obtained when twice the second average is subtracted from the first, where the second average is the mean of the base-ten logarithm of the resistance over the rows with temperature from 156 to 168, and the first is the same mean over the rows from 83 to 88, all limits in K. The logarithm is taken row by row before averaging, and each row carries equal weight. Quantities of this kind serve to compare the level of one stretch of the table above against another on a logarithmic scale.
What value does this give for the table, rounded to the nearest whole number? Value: 2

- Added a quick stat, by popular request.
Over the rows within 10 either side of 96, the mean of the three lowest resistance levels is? 1.137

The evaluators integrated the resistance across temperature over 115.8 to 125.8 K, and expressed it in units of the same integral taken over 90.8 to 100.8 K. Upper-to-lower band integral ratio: 1.05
